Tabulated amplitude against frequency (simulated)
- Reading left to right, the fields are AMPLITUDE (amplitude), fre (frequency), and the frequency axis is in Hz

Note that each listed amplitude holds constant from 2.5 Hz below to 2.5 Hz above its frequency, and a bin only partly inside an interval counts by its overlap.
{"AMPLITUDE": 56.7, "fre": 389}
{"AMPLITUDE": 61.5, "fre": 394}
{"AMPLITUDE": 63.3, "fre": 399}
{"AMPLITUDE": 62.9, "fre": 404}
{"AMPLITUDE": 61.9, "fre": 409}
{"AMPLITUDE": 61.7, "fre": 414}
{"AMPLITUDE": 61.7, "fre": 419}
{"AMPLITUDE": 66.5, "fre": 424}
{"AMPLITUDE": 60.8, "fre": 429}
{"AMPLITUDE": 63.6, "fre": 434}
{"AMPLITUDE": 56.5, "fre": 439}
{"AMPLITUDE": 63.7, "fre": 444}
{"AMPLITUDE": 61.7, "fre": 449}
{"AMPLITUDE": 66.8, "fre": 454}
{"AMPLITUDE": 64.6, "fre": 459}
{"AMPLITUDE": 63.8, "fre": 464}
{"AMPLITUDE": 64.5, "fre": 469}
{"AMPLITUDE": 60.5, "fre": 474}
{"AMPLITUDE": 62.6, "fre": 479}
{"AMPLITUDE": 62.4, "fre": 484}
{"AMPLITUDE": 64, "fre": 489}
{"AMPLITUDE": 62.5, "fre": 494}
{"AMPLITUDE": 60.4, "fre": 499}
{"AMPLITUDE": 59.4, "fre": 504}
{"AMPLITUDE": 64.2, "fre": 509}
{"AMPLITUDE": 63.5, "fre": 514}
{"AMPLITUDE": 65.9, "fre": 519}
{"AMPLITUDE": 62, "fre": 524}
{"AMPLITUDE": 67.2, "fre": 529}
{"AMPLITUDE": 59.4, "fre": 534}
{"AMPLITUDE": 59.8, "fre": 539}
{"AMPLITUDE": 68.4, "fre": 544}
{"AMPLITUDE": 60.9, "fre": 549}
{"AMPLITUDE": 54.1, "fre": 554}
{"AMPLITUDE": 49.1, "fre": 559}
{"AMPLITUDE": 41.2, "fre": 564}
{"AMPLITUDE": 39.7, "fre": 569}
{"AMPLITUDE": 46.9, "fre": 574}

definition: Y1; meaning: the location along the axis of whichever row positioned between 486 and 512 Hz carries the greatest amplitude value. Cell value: 509 Hz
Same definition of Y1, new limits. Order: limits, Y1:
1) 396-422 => 399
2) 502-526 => 519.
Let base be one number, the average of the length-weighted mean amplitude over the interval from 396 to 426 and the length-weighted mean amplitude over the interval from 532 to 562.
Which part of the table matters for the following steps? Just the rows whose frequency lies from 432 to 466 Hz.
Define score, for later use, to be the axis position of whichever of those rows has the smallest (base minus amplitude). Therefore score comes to 454 Hz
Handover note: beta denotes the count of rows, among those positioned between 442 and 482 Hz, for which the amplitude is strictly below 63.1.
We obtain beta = 3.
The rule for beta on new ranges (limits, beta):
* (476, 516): 5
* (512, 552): 4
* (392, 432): 6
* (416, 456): 4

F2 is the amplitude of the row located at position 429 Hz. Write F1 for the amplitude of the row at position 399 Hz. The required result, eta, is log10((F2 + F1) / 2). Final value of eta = 1.79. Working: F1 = 63.3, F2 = 60.8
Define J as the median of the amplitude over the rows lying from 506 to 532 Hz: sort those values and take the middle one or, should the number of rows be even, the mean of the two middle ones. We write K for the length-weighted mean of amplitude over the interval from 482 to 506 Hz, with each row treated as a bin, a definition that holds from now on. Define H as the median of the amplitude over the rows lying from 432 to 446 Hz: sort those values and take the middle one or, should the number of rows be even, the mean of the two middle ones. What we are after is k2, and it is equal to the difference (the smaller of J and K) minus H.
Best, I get -2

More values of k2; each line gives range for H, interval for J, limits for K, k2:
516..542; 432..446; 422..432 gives 2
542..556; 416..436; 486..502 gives 1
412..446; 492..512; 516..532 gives 0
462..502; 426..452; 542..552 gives -1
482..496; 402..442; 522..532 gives -1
